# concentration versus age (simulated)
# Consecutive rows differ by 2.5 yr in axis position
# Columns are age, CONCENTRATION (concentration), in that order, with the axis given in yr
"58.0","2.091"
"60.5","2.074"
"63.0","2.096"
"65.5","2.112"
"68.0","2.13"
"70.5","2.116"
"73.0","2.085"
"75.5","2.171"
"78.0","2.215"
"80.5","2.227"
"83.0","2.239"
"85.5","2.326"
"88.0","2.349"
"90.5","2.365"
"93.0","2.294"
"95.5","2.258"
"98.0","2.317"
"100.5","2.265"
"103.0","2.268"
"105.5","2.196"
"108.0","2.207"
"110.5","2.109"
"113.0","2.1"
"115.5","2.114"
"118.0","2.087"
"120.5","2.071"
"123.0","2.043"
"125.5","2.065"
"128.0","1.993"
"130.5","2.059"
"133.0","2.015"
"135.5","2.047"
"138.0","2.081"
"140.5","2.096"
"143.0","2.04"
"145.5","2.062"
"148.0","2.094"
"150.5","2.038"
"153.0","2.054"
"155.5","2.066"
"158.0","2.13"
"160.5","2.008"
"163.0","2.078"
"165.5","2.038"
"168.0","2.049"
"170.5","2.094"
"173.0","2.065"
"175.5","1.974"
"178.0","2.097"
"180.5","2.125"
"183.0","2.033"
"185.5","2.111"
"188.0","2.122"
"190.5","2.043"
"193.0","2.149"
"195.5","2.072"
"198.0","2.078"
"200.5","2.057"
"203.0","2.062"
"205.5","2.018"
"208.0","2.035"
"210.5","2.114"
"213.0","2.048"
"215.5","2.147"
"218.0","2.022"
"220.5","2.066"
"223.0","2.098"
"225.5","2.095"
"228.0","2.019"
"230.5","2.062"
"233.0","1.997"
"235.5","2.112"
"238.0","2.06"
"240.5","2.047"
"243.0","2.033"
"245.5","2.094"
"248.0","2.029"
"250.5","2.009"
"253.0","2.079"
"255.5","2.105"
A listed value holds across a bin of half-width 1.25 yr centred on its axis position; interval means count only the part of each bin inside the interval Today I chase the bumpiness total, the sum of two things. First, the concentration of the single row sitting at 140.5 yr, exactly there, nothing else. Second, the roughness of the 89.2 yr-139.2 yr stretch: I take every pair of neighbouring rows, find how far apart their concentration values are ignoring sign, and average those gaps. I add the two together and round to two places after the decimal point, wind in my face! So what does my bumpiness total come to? 2.14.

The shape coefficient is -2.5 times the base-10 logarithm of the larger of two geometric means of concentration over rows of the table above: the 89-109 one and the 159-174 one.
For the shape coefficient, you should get -0.89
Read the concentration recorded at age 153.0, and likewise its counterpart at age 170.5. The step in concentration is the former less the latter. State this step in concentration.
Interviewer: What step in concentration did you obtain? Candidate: -0.04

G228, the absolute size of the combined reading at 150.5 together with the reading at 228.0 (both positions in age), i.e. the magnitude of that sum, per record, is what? 4.06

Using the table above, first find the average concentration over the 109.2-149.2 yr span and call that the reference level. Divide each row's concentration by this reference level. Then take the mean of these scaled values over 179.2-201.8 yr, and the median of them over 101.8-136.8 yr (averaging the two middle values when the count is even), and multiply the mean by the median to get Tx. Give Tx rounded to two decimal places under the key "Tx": 1.02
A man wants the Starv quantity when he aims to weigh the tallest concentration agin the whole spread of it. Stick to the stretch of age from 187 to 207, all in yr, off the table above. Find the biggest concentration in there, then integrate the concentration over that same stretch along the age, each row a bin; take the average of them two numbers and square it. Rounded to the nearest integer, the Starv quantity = 476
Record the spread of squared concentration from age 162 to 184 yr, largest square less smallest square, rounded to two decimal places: 0.62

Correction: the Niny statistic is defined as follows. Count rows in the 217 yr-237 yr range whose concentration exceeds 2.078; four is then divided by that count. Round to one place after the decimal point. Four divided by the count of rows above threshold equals 1.3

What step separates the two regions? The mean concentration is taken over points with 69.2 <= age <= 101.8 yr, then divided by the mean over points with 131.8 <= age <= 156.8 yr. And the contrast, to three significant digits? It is 1.09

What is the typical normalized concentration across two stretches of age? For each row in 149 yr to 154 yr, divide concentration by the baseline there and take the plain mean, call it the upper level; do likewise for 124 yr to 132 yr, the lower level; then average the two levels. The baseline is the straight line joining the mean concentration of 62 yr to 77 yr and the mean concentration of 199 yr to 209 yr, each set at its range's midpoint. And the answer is 0.98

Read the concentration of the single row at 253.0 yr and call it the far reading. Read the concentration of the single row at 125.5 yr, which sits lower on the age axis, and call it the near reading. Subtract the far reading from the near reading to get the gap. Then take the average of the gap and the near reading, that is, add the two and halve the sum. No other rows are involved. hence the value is 1.03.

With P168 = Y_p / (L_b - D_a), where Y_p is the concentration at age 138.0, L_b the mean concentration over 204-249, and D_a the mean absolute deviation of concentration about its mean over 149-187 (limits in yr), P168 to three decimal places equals 1.027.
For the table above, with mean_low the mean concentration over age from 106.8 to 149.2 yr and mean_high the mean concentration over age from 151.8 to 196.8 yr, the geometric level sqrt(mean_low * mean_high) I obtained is 2.07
